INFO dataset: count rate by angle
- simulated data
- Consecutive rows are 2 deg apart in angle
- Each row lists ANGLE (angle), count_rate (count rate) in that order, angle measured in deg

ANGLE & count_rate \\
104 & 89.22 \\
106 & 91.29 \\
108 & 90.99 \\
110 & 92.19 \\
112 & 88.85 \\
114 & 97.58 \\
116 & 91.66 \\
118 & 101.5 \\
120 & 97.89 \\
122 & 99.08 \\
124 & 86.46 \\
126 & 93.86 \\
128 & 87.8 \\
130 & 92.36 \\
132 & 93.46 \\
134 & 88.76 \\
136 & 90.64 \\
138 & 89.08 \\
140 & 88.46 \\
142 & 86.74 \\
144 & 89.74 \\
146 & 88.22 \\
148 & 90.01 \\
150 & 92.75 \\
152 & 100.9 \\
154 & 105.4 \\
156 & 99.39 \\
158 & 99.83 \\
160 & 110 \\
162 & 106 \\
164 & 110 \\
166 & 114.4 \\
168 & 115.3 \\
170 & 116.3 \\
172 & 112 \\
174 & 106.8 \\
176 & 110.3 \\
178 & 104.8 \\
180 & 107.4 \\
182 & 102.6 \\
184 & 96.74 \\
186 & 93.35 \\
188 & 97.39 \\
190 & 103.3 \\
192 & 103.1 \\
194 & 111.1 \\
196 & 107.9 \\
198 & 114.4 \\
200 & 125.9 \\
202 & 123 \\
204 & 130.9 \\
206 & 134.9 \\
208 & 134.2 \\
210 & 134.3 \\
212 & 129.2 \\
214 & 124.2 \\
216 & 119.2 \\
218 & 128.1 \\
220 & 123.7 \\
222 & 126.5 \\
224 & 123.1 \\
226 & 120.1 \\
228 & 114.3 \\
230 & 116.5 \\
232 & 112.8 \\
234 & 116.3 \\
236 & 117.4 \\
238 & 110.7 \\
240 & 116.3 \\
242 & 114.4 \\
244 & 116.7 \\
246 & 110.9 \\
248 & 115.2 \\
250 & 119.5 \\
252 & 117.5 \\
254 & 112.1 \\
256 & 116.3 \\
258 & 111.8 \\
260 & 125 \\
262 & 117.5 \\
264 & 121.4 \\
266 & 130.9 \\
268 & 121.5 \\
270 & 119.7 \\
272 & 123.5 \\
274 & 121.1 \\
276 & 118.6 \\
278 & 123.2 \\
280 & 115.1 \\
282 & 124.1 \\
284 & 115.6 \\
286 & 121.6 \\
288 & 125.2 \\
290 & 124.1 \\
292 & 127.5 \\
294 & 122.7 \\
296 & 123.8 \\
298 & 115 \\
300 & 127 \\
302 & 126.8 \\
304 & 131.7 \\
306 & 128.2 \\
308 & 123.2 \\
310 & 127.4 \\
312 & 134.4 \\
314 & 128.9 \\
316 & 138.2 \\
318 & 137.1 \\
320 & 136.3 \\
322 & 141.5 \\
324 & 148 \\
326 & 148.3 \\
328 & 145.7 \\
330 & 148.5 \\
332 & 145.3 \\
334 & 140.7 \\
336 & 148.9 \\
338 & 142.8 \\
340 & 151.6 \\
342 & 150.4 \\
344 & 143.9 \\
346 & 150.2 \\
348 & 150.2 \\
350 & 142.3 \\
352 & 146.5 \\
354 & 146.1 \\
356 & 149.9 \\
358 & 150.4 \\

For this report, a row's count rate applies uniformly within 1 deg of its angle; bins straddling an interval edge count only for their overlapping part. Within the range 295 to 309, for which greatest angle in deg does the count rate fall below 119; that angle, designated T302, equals 298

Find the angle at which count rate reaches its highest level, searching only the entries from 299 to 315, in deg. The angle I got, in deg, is 312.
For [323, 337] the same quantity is 336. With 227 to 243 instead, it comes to 236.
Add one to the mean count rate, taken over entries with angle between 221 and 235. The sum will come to 120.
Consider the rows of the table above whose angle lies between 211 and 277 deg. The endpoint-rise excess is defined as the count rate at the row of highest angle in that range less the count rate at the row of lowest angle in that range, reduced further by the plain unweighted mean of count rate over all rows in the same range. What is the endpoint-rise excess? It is -130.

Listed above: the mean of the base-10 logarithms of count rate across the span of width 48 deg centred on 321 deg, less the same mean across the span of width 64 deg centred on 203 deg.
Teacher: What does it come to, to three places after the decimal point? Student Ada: 0.077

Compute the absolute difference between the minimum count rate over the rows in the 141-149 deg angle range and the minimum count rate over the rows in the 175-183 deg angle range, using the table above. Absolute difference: 16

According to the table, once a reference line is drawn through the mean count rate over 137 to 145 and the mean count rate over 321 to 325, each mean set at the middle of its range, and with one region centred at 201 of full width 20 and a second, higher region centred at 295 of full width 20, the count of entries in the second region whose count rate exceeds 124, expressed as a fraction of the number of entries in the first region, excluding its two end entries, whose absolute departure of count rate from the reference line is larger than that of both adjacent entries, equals 2.0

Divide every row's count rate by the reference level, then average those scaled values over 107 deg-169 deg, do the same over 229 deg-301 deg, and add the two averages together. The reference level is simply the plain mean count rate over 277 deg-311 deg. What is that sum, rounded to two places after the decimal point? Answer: 1.74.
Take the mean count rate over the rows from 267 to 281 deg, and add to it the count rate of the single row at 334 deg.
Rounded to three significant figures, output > 261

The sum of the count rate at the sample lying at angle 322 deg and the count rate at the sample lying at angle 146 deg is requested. 230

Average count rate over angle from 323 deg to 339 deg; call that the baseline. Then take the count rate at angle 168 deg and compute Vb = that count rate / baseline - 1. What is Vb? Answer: -0.21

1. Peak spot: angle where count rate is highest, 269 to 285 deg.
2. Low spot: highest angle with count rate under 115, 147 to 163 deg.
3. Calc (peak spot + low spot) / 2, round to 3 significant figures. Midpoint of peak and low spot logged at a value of 222 deg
